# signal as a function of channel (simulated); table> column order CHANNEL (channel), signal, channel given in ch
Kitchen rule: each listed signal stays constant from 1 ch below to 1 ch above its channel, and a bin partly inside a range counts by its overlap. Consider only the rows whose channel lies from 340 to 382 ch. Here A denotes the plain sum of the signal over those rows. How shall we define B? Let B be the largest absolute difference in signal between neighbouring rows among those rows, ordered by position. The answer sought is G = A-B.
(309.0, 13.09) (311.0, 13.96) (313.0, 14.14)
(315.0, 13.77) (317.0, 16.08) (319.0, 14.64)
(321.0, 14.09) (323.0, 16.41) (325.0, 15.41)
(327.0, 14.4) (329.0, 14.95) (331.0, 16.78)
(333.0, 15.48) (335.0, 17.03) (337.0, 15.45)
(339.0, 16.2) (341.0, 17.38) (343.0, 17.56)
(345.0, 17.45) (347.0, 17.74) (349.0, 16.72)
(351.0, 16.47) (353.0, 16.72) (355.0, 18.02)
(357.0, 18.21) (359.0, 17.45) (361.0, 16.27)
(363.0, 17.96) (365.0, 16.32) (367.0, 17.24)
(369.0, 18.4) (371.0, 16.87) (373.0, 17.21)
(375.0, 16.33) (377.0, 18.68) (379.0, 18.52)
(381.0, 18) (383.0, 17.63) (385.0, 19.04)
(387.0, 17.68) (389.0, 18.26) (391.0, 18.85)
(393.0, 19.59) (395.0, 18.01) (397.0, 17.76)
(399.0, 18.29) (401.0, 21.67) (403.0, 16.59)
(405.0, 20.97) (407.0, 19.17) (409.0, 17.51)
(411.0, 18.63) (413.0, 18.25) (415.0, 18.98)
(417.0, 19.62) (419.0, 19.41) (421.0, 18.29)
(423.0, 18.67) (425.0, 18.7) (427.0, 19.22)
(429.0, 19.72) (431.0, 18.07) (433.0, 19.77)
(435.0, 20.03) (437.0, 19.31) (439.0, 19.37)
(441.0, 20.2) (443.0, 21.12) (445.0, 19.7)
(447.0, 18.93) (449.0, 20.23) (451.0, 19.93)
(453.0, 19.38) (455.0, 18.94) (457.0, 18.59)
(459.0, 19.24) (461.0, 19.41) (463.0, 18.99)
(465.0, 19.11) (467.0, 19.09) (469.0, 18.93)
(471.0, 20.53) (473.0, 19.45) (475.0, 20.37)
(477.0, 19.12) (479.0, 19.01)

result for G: 363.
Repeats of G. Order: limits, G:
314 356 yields 336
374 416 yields 383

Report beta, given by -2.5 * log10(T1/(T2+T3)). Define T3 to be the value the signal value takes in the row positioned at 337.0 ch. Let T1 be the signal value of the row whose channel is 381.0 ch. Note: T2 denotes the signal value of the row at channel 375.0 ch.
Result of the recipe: 0.62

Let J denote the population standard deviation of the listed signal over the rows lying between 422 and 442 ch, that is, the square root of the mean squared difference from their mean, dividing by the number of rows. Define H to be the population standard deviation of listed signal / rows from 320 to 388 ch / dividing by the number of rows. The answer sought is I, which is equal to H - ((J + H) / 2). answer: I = 0.27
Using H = 1.2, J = 0.63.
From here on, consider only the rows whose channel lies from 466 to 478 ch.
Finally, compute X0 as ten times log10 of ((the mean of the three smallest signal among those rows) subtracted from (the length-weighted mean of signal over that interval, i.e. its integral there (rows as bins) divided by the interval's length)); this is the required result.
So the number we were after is -2.7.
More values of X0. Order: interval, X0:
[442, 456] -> -1.8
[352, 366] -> -0.7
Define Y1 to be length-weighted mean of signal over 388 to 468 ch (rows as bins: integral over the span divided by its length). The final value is 19.1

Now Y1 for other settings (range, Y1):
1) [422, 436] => 19.2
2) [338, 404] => 17.7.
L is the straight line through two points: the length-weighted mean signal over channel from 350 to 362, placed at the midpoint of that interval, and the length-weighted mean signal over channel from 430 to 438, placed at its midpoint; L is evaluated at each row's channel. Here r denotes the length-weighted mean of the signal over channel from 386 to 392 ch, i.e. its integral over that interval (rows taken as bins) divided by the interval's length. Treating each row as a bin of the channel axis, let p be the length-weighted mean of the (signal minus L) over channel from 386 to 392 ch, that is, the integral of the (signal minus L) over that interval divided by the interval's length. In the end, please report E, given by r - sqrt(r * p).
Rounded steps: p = 0.2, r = 18.3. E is 16.4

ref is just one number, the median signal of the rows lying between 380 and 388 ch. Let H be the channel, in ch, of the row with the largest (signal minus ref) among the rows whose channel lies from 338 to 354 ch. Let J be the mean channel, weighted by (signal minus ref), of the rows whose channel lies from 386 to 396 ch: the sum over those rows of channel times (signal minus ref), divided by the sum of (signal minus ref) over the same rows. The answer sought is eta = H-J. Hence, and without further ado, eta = -45.2 ch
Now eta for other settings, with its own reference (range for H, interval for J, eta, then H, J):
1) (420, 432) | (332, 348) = 92.0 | 429.0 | 337.0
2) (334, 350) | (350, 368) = -12.1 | 347.0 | 359.1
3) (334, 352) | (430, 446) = -92.3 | 347.0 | 439.3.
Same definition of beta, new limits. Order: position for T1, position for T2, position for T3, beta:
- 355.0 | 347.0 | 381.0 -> 0.74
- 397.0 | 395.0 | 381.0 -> 0.77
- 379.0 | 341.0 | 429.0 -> 0.75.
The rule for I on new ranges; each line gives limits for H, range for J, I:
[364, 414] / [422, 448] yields 0.25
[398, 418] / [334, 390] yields 0.29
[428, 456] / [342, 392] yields -0.05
